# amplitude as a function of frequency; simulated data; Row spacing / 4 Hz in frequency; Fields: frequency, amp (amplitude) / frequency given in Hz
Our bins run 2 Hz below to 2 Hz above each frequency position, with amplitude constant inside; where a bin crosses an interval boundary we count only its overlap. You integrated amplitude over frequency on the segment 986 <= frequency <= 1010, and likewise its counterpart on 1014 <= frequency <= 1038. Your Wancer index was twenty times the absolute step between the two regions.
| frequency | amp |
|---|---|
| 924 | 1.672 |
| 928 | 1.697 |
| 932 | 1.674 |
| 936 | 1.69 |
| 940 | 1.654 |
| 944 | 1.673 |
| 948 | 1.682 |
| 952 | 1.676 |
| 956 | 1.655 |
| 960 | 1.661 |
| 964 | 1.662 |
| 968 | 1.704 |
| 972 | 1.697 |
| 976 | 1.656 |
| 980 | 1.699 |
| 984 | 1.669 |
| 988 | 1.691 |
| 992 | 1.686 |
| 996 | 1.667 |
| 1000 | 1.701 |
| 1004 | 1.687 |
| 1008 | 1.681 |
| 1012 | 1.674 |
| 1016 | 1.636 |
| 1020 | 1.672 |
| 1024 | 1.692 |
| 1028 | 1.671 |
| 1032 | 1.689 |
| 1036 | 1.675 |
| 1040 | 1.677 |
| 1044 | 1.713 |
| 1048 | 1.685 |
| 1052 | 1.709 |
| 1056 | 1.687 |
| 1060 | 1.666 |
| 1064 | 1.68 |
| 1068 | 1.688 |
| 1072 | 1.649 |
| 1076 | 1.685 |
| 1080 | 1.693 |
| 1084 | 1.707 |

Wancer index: 6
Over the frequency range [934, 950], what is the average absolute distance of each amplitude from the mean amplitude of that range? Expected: 0.011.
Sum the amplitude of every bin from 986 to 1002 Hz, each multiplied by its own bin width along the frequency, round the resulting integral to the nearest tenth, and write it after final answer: 27.0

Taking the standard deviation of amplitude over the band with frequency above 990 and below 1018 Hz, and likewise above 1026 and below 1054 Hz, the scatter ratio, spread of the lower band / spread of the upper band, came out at 1.24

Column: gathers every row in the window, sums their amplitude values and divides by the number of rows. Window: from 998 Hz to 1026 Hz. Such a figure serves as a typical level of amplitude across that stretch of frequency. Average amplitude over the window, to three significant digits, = 1.68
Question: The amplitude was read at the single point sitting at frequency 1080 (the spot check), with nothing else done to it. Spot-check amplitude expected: 1.693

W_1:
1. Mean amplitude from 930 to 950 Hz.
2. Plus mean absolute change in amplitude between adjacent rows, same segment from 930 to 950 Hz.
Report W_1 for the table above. 1.695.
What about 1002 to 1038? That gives 1.695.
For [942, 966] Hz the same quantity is 1.677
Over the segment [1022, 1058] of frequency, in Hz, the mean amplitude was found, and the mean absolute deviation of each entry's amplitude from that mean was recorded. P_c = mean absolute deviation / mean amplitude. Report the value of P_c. 0.0064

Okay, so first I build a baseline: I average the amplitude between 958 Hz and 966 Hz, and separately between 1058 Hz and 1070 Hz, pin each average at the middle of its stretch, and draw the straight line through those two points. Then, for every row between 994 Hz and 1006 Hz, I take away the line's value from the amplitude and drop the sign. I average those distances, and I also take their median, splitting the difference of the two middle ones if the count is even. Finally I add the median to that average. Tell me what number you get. 0.036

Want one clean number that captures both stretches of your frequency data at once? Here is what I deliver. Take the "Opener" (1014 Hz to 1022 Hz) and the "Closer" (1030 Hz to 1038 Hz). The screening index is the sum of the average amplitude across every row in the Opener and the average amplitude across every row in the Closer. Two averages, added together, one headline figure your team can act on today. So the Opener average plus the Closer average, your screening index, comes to 3.34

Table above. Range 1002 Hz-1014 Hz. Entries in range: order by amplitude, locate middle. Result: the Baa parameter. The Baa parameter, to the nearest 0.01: 1.68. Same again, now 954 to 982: 1.66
